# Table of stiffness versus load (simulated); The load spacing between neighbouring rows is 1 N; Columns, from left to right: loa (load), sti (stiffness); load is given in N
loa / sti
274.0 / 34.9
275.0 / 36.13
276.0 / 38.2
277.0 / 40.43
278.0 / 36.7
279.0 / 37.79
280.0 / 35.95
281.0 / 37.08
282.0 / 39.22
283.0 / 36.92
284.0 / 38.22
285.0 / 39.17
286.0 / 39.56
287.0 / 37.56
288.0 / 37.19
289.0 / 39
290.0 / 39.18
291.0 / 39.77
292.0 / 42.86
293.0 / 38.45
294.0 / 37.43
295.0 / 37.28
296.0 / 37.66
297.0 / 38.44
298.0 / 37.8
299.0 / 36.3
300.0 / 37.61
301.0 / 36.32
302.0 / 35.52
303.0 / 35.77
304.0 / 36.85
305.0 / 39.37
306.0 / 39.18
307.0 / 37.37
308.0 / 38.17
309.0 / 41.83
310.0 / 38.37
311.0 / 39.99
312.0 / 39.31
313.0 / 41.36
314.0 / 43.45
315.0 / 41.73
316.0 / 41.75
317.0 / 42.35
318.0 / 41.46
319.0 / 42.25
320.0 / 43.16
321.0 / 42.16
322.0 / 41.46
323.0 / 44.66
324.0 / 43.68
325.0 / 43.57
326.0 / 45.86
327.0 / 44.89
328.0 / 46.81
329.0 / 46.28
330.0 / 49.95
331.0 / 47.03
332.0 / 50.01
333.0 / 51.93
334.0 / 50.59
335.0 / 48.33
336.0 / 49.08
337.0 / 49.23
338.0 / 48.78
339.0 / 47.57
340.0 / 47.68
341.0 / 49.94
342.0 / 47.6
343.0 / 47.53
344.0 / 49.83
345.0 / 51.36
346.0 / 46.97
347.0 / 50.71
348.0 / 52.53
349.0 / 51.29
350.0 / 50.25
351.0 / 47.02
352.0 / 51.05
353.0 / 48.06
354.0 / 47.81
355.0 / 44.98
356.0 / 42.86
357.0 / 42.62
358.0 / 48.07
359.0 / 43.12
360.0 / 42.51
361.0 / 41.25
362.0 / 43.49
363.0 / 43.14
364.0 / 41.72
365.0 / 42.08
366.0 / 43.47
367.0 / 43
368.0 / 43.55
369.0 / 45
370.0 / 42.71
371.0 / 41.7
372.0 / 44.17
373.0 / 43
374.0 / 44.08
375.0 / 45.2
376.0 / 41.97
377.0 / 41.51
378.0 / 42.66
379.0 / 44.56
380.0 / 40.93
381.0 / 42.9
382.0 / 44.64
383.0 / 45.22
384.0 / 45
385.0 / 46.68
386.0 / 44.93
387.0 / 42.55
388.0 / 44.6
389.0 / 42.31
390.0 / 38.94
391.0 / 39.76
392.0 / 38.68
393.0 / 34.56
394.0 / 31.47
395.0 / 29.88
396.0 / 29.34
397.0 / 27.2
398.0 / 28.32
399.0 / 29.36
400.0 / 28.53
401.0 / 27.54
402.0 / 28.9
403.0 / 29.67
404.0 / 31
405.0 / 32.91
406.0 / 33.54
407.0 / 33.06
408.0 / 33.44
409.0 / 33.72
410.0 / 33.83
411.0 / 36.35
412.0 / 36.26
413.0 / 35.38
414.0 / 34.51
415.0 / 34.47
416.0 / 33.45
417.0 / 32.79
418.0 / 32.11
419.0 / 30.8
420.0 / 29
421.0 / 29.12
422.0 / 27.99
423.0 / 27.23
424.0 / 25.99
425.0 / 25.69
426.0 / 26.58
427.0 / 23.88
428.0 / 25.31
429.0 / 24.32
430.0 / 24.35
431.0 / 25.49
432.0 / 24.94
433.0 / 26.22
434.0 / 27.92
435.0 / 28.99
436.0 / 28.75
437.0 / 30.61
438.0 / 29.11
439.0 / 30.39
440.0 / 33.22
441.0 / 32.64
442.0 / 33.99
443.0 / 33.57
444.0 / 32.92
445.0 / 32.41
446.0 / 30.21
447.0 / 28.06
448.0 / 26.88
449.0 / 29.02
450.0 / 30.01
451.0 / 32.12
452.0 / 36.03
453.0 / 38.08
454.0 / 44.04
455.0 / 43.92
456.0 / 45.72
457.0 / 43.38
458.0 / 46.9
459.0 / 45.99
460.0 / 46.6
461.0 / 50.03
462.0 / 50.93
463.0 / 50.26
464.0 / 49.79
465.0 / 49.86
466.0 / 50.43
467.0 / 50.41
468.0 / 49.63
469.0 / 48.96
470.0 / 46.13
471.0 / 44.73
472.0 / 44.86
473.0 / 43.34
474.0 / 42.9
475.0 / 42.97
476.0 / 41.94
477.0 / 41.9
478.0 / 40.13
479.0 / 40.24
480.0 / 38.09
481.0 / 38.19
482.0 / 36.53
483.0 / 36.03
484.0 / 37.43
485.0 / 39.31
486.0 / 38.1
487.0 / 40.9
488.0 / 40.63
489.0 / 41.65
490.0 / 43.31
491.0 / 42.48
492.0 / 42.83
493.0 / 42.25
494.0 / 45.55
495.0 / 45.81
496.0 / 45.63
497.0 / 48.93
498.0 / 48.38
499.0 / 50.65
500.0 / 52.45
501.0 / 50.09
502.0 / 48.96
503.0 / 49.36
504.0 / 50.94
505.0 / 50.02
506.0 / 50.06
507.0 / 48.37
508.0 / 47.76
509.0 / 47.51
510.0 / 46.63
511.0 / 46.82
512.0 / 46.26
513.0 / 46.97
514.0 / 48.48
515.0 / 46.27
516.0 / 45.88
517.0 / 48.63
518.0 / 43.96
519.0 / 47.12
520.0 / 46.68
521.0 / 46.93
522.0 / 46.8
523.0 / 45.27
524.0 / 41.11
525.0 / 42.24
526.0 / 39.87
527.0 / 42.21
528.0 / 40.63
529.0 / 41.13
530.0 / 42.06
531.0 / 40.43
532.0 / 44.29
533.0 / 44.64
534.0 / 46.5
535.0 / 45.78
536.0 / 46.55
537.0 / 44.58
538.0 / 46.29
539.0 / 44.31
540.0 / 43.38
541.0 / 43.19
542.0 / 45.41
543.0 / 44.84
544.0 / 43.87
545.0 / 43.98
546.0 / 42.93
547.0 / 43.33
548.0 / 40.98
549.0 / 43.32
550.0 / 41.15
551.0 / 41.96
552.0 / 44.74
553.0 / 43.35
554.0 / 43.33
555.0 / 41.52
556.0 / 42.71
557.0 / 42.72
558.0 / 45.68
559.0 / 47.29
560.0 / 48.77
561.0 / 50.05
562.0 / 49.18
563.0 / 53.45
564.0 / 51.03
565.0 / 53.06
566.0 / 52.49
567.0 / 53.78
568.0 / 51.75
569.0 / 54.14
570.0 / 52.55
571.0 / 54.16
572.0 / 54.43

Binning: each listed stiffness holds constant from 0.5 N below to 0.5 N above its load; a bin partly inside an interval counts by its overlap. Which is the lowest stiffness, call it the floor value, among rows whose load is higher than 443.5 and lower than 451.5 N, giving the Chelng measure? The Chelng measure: 26.88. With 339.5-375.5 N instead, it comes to 41.25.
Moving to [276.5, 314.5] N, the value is 35.52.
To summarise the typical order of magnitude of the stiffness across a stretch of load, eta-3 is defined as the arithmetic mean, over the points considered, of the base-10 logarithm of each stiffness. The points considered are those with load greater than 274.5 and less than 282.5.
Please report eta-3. 1.58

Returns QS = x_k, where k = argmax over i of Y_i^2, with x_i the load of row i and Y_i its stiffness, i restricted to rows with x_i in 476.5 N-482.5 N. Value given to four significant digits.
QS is 477.0 N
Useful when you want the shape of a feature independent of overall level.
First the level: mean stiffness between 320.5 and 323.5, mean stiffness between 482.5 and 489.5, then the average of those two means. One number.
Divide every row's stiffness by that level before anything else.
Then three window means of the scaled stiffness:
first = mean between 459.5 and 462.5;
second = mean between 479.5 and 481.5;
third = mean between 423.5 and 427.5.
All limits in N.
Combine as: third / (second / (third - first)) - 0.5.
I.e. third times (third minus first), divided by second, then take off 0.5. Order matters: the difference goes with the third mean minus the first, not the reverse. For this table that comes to -0.89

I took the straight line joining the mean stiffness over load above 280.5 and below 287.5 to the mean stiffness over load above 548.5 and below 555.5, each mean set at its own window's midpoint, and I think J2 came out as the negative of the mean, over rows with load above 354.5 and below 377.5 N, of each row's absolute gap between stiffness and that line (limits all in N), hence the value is -3.6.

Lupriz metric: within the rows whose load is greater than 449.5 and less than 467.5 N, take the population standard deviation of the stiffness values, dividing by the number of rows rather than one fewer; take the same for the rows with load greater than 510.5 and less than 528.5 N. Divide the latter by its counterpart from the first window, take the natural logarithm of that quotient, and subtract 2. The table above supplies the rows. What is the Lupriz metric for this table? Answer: -2.87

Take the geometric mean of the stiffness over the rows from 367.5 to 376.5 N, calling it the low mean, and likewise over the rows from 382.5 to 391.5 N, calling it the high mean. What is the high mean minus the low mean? 0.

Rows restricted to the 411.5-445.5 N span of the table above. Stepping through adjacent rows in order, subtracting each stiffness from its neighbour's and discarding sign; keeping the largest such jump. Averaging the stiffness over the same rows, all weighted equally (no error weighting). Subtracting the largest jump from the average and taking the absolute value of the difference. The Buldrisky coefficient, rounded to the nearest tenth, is 26.9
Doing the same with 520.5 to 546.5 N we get 39.7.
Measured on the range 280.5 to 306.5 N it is 33.7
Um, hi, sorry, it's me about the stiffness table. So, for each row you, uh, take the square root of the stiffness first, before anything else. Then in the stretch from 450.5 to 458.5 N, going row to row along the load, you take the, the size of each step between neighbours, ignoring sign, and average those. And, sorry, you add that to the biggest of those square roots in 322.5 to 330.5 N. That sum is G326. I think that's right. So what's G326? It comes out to 7.29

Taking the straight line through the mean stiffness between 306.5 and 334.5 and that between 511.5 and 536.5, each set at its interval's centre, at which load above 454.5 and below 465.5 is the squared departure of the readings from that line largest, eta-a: 462.0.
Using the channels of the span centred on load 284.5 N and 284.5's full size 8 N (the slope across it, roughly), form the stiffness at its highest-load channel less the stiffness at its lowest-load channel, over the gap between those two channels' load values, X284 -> 0.0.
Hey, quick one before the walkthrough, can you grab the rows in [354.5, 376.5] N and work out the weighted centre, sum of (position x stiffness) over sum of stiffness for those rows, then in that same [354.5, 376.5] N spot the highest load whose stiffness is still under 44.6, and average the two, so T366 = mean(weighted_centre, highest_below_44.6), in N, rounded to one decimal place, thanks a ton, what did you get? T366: 370.7 N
